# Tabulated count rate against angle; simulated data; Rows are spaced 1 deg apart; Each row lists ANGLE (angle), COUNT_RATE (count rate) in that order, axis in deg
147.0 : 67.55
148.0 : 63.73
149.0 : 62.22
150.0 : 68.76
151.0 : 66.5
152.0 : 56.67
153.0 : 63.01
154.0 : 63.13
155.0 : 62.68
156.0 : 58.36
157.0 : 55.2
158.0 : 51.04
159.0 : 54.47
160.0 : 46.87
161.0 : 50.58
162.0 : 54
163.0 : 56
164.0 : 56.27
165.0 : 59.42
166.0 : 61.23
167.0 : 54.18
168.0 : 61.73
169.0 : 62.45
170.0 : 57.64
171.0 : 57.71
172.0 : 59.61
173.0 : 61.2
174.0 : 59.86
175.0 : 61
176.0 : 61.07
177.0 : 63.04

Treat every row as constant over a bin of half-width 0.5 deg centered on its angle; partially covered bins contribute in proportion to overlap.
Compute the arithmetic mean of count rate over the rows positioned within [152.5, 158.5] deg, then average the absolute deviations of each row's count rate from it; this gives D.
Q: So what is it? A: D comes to 4.0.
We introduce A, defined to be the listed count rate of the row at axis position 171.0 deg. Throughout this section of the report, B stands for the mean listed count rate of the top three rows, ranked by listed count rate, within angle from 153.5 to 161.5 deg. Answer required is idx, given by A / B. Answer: 0.94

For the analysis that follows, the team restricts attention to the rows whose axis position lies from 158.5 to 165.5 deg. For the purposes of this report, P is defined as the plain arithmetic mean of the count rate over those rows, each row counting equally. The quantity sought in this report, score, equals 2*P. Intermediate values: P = 54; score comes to 108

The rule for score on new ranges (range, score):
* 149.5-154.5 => 127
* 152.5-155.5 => 126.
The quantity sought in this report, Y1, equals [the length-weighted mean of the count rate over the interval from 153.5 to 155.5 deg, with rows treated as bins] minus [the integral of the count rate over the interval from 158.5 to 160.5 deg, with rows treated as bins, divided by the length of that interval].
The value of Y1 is 12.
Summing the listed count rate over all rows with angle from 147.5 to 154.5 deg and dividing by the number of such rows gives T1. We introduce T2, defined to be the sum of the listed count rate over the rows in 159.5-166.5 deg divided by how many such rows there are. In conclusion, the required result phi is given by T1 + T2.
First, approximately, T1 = 63.4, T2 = 54.9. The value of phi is 118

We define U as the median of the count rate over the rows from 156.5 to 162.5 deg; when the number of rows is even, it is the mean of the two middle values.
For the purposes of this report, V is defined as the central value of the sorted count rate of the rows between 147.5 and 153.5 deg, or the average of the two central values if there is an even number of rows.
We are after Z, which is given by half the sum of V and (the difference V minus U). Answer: 37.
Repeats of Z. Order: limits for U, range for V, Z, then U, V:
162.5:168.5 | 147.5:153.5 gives 34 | 58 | 63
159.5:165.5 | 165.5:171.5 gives 32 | 55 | 59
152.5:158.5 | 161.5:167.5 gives 26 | 61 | 56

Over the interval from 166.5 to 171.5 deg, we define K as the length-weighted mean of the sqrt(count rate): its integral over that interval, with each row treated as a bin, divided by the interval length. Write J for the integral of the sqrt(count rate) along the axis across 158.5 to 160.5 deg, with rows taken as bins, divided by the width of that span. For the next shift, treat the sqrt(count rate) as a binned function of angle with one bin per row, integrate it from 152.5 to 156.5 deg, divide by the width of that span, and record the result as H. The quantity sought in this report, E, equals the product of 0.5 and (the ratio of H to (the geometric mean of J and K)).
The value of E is 0.532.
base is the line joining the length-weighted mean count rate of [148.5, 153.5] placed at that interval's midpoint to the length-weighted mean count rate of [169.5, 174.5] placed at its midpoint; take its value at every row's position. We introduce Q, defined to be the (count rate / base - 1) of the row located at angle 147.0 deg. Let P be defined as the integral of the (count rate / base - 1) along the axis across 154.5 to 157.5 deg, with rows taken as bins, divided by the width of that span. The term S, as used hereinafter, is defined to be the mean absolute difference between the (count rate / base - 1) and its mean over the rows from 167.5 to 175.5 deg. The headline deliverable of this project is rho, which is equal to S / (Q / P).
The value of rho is -0.03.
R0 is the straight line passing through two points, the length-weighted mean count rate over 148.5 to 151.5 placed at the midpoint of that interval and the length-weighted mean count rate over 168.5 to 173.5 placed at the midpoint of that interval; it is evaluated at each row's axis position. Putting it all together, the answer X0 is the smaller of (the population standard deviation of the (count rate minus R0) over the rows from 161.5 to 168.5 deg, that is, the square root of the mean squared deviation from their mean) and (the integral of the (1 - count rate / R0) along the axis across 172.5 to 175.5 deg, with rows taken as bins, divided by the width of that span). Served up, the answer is -0.03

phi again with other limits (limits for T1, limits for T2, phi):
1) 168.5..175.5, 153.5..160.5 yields 116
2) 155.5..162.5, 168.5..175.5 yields 113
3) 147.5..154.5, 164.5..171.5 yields 123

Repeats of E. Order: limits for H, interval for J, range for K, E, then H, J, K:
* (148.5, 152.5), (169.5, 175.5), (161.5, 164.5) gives 0.526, 7.97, 7.7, 7.44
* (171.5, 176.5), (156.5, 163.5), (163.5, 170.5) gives 0.521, 7.78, 7.2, 7.68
